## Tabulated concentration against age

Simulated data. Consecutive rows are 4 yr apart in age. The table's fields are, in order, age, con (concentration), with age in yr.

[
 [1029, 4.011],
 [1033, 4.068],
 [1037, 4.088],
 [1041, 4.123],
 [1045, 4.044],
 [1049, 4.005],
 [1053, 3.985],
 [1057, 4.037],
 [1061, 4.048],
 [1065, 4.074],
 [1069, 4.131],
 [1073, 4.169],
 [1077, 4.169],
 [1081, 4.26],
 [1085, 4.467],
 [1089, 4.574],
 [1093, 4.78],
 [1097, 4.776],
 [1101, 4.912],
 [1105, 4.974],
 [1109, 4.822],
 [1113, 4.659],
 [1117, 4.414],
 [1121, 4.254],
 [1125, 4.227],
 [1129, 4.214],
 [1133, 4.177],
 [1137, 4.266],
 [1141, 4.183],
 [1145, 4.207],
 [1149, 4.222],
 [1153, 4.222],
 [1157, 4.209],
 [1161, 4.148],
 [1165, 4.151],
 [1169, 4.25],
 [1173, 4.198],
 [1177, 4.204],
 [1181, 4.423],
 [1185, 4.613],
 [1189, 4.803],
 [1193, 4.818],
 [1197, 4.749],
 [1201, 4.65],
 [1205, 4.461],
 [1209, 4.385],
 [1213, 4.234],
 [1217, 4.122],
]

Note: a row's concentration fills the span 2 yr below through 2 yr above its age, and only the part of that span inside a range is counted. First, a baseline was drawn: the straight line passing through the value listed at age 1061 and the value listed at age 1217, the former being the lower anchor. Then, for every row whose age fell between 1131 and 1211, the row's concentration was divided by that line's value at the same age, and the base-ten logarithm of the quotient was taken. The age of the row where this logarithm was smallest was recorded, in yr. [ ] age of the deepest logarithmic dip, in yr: 1161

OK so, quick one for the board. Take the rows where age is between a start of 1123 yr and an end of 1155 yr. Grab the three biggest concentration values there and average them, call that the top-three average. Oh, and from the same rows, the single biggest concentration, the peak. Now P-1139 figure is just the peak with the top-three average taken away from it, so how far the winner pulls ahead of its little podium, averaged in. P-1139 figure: 0.03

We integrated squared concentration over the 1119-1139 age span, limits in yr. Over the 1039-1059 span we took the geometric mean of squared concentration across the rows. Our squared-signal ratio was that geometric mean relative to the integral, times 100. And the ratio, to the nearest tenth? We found 4.6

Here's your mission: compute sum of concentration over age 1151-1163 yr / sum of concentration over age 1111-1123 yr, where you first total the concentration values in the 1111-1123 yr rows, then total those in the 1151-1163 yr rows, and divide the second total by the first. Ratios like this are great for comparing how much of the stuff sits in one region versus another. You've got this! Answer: 0.94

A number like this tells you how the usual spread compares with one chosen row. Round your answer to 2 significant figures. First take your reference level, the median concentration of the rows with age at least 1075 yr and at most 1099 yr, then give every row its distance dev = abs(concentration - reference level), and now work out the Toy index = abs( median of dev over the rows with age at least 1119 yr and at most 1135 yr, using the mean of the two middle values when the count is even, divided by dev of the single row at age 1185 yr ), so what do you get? 3.2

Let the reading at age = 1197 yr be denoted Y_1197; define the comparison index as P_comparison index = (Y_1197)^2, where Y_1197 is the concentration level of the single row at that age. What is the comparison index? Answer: 22.55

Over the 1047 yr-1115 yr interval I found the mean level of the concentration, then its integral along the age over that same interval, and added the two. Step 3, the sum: 304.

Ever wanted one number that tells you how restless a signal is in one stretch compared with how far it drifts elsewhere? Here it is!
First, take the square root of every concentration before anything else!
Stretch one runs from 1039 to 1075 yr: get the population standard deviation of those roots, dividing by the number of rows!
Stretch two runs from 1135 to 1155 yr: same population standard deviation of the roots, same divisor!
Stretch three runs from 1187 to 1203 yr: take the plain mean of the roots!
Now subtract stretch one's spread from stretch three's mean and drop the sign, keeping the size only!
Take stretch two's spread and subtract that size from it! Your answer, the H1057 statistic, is -2.16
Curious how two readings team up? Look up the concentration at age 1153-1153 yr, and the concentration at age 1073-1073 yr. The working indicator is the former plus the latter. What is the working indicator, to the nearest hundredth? 8.39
